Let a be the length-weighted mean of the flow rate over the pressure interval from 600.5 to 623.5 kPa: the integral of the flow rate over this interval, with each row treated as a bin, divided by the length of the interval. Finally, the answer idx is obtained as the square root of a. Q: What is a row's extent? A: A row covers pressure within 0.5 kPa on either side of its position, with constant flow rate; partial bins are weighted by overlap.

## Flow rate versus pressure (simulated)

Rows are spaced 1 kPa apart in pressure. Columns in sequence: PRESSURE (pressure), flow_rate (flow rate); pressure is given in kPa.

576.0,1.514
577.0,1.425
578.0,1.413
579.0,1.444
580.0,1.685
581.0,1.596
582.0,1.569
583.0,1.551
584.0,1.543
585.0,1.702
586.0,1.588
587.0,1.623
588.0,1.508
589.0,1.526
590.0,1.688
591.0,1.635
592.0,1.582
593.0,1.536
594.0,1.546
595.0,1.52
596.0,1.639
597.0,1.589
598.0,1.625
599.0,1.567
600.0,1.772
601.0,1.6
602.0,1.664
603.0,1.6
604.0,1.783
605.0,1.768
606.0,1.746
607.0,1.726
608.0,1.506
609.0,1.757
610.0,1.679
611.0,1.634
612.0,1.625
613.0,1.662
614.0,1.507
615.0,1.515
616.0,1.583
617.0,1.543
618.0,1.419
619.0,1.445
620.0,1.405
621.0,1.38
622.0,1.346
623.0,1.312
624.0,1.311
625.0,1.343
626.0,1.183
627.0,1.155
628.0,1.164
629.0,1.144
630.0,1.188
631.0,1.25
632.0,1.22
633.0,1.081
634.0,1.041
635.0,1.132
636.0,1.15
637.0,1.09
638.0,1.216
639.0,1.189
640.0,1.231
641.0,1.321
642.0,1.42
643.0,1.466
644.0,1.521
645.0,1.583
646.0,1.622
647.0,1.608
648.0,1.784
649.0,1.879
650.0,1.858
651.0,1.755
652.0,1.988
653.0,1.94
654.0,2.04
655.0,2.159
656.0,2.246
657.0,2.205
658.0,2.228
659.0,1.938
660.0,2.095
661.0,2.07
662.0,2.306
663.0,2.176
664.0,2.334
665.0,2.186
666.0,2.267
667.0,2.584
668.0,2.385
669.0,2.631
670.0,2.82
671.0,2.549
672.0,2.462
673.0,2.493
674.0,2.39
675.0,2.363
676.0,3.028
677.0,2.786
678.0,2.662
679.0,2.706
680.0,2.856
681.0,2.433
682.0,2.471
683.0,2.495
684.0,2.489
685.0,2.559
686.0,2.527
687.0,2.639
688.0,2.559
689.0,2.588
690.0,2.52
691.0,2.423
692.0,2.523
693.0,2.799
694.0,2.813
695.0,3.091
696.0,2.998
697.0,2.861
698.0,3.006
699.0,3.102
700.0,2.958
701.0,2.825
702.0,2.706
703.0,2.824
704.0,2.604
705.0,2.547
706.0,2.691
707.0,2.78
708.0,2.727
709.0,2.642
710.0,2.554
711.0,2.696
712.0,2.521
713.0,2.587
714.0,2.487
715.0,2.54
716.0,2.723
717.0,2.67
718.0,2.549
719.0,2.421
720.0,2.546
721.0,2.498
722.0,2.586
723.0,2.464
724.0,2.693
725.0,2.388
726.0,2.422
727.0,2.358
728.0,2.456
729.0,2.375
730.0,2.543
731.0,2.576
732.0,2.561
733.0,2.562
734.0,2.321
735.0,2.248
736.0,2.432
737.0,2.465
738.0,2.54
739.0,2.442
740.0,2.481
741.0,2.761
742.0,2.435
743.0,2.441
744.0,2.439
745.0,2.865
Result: 1.25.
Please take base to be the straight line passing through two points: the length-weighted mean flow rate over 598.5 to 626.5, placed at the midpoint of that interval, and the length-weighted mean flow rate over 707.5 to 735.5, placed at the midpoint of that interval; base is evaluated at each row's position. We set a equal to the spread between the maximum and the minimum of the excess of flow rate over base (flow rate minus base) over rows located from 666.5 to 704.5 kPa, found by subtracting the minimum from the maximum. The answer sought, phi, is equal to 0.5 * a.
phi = 0.37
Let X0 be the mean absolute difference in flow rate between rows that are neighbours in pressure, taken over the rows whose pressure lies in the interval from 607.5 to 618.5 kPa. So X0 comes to 0.08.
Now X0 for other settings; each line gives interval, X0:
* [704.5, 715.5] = 0.10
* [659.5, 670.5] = 0.17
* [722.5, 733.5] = 0.10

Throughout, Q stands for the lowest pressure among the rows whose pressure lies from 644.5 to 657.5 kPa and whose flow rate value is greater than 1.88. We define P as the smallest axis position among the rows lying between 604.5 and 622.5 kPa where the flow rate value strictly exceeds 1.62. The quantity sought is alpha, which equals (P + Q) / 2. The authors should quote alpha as 628.5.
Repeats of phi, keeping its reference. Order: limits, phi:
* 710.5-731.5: 0.24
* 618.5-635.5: 0.27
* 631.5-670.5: 0.73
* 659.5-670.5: 0.33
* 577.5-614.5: 0.24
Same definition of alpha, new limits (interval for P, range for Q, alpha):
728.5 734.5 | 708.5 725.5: 719.0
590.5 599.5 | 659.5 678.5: 625.5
